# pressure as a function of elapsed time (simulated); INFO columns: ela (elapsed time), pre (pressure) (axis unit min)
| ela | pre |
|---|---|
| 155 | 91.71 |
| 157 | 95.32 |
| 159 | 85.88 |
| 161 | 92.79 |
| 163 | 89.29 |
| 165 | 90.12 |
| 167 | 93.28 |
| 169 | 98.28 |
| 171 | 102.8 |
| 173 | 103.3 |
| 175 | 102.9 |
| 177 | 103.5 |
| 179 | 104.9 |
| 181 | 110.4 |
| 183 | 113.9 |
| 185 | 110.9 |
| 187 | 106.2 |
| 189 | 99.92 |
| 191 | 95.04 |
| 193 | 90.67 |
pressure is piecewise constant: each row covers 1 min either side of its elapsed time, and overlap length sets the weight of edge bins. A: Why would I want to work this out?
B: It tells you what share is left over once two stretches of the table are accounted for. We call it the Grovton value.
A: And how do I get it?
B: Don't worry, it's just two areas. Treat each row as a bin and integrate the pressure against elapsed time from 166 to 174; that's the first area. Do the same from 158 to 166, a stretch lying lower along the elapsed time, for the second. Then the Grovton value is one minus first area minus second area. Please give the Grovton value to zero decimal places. -1510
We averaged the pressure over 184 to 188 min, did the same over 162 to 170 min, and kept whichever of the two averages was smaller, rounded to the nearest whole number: 93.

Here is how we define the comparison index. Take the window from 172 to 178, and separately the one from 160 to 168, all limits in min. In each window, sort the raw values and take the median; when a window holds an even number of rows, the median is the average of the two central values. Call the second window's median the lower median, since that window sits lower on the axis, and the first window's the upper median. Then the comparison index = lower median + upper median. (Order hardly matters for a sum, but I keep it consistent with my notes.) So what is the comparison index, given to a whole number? 195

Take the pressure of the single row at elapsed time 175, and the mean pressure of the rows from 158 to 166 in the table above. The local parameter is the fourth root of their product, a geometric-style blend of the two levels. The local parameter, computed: 9.8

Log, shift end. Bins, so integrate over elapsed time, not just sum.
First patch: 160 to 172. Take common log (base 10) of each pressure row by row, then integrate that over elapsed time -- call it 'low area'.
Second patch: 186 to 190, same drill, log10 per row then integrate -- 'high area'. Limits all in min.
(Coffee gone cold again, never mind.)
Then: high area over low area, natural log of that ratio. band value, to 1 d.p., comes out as -1.1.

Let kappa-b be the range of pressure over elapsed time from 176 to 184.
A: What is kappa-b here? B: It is 10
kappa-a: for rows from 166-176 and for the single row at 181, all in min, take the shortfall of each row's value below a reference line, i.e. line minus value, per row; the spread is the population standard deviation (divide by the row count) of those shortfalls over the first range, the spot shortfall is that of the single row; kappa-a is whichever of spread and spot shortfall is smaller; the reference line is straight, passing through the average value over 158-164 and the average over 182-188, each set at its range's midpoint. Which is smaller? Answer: -3.6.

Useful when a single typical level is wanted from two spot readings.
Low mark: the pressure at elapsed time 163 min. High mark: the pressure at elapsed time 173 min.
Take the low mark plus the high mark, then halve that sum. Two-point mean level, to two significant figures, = 96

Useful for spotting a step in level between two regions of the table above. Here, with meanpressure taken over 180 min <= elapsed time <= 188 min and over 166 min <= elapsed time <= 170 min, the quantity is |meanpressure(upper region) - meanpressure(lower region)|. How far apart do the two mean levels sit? 15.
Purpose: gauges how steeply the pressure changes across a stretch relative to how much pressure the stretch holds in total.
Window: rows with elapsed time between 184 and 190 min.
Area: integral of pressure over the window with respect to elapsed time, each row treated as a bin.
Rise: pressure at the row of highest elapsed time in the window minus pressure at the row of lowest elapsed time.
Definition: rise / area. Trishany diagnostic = -0.017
